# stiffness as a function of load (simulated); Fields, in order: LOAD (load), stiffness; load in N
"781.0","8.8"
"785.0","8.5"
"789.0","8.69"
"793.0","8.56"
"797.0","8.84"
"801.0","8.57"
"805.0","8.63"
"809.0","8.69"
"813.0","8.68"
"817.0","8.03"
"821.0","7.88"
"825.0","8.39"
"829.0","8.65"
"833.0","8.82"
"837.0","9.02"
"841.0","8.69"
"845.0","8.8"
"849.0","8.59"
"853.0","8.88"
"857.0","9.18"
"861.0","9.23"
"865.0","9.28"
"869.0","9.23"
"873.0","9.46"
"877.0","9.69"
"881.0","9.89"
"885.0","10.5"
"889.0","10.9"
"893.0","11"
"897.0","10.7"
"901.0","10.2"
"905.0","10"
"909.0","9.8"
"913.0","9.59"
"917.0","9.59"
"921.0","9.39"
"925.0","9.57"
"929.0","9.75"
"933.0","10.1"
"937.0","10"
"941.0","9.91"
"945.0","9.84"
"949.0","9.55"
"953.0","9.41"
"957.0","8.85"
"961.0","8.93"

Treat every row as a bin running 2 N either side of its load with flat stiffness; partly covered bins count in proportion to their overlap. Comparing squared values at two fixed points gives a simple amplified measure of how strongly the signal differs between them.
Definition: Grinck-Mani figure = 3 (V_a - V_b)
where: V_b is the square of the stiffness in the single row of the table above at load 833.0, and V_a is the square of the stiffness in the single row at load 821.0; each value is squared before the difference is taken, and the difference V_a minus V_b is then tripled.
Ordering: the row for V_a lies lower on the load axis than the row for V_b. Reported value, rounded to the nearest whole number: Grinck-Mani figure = -47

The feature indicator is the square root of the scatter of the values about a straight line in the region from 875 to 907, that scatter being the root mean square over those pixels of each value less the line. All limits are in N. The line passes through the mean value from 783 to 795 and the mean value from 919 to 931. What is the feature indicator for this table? 1.06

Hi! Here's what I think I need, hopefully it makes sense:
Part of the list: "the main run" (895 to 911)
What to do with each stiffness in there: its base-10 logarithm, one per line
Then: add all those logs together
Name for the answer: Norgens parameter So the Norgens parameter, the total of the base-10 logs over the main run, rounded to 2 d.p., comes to 4.03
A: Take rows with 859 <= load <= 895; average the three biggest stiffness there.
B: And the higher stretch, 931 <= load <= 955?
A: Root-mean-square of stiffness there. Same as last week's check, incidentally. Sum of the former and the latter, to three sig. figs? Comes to 20.6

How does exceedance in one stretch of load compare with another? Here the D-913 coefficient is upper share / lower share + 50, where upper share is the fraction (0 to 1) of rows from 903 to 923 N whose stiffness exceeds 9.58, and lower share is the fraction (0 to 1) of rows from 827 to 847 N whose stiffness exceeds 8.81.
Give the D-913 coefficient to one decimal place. 52.0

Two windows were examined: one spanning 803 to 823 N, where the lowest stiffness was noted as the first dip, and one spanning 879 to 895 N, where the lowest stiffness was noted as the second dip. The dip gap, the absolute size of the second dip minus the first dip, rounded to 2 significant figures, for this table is 2.0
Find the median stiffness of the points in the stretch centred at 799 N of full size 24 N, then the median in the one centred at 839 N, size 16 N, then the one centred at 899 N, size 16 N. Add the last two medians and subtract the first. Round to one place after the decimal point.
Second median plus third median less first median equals 10.6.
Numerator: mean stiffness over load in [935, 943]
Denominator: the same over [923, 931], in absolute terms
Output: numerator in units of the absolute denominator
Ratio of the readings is 1.03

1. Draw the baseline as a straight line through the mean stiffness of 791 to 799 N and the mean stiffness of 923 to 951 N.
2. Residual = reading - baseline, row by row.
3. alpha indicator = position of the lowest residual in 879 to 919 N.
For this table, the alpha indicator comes 917.0 N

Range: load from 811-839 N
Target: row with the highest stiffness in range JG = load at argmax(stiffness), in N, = 837.0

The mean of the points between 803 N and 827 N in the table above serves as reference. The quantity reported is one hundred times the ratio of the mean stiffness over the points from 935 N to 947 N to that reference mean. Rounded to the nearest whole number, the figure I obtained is 118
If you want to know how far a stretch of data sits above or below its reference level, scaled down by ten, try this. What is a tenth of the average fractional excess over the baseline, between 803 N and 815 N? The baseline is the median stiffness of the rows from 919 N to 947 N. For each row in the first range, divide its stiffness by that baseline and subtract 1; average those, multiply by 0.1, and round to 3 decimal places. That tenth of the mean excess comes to -0.012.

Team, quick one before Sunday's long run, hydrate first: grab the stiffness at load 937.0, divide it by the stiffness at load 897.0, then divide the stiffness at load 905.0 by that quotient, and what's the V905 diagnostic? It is 11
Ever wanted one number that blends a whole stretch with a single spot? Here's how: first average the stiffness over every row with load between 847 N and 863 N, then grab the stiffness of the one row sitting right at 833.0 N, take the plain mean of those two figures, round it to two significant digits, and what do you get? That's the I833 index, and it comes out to 8.9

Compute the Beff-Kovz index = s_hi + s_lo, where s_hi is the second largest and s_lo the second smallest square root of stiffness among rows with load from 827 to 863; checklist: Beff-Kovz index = 6.0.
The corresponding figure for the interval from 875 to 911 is 6.4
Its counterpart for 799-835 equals 5.8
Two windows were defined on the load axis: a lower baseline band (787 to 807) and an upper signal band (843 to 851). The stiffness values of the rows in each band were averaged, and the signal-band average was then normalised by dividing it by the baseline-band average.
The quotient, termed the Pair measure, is 1.00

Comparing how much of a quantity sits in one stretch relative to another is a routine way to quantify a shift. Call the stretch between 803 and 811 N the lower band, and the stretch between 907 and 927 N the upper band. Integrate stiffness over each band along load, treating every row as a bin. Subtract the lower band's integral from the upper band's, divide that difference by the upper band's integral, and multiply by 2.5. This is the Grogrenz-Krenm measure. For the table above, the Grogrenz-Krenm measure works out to 1.6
